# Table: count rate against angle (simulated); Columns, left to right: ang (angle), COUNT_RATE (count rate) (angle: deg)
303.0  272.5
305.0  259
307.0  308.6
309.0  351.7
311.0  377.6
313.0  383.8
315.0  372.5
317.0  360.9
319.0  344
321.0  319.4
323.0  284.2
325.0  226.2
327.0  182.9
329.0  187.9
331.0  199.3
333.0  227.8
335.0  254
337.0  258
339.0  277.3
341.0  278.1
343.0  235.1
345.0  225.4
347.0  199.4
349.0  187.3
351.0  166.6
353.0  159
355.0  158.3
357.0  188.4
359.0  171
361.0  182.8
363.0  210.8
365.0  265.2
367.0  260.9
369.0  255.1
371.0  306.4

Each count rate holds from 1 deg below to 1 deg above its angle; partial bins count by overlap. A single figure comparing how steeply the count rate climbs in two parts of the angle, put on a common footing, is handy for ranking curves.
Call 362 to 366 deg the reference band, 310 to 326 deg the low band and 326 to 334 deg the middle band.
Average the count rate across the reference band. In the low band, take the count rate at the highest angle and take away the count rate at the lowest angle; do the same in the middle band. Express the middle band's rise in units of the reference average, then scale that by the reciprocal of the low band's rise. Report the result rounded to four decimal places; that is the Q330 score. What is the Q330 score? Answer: -0.0012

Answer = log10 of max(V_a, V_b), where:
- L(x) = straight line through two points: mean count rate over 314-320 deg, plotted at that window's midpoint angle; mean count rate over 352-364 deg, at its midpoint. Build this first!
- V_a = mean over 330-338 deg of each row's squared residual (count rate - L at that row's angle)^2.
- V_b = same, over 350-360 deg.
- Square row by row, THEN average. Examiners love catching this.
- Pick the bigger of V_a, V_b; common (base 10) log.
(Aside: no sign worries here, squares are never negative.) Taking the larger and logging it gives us 3.5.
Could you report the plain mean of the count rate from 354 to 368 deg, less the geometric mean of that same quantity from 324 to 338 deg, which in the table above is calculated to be -12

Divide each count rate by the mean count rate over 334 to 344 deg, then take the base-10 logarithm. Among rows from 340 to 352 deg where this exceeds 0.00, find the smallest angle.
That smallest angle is 341.0 deg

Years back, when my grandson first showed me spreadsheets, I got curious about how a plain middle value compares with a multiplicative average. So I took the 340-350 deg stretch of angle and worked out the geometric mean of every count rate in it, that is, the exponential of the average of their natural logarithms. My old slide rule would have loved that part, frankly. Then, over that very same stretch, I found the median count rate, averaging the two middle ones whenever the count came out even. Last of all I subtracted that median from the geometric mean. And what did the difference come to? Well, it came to -2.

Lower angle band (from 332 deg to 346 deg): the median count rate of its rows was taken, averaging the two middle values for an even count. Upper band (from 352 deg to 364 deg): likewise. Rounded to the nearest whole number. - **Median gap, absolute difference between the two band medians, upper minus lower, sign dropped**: 77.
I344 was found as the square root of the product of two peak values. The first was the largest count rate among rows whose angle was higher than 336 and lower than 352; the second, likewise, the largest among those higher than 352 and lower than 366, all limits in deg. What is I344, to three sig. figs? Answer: 272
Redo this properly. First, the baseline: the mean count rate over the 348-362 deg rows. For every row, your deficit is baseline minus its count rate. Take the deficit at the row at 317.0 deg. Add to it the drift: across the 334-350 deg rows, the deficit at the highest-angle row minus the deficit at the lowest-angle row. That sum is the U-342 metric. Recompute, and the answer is -121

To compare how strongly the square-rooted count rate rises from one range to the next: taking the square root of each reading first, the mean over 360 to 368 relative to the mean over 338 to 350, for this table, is 0.99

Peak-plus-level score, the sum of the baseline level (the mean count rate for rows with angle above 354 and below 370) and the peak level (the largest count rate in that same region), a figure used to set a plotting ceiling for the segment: 477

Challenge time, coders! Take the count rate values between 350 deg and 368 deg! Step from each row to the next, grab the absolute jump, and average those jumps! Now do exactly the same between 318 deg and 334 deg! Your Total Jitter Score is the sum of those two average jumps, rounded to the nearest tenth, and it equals 48.7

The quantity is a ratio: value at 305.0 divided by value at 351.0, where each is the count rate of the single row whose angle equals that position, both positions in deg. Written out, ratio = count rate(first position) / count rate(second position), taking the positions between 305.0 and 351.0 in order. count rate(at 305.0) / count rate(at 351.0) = 1.55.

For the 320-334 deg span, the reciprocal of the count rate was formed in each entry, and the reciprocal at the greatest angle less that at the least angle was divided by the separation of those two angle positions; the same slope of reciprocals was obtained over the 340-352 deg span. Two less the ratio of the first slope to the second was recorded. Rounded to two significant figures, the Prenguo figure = 1.6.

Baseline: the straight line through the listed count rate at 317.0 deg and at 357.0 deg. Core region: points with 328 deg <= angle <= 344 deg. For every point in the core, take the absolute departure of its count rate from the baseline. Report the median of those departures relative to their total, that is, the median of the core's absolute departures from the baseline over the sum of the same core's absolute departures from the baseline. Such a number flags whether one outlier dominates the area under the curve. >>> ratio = 0.066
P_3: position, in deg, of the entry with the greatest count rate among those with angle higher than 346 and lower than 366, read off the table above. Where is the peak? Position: 365.0 deg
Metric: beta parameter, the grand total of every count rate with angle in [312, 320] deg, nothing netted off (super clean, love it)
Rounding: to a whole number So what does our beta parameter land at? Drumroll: 1461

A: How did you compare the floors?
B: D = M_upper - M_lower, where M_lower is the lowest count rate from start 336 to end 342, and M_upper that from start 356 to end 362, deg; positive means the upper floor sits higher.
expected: -87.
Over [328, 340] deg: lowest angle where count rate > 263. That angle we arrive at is 339.0 deg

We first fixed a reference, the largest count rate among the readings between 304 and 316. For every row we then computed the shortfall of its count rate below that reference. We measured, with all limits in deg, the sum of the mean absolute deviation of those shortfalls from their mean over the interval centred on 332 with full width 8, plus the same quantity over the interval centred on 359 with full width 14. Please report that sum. 51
